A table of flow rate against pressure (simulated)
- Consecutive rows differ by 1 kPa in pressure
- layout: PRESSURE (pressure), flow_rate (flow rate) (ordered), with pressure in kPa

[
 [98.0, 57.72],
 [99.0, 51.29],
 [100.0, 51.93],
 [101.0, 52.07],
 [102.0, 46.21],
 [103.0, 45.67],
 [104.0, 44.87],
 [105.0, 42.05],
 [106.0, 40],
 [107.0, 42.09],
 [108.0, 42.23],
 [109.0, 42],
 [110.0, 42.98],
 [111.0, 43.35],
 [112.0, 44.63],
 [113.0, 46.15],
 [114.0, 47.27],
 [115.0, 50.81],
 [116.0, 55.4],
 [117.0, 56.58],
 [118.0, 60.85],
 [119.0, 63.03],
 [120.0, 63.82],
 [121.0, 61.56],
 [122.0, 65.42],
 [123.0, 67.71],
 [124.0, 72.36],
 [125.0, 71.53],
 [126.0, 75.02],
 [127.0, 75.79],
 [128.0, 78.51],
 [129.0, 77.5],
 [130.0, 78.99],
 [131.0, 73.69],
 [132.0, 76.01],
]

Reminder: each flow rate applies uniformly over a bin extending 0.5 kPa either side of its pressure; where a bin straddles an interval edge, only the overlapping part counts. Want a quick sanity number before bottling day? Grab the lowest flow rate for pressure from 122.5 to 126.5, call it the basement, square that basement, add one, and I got 4586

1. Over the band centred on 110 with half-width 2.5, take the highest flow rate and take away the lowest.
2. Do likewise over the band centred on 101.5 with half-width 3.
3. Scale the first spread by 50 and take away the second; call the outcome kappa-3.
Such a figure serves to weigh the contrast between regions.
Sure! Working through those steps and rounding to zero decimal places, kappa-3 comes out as 124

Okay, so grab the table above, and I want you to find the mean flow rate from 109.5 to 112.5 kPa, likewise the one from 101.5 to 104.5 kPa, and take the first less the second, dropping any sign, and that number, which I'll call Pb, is 2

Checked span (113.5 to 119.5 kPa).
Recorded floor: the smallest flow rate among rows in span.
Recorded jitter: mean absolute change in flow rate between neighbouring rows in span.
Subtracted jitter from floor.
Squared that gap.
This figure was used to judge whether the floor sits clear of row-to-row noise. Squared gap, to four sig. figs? 1946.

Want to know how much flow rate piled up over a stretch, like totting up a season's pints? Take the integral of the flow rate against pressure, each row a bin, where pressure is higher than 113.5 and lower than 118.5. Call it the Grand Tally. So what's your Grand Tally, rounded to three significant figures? 271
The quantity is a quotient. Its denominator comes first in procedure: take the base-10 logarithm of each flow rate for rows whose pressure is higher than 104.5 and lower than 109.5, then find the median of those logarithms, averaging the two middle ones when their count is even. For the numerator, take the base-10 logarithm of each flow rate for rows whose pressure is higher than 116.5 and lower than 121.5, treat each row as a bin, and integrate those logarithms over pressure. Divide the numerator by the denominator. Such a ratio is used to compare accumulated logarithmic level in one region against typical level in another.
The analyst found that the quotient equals 5.5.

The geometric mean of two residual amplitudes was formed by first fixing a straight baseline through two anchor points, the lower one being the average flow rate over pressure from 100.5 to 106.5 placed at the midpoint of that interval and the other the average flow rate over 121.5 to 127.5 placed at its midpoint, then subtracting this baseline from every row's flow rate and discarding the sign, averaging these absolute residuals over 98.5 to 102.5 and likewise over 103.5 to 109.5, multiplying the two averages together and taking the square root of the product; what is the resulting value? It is 7.7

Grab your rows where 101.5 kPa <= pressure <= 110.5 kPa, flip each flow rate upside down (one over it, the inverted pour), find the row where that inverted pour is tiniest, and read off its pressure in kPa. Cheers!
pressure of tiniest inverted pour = 102.0 kPa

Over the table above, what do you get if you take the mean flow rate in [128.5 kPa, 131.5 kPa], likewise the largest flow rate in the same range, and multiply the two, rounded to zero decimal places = 6061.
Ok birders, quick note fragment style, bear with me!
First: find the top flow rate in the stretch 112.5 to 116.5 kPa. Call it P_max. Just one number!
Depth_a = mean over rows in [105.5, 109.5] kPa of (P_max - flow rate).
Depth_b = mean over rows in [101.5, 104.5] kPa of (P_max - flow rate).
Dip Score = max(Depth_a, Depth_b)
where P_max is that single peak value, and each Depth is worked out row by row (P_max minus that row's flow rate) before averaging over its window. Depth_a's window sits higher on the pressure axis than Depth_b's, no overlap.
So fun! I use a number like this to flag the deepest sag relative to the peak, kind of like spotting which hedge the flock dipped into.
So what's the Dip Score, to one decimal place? 13.8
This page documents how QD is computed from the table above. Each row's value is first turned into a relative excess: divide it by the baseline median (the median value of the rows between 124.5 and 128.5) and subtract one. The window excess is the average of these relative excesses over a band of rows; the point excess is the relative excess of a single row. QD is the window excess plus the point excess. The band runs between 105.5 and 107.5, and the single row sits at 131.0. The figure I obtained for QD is -0.48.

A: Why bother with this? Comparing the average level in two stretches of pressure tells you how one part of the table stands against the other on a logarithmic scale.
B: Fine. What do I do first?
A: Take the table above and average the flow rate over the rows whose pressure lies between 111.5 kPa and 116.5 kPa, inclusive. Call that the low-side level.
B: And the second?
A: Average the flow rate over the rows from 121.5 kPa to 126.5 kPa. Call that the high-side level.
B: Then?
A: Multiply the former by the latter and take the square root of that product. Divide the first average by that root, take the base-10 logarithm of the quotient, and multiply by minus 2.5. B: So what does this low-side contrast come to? 0.20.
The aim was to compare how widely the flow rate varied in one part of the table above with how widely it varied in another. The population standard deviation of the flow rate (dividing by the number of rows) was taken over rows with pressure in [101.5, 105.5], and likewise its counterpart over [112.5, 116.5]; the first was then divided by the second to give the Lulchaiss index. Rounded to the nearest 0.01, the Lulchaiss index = 0.44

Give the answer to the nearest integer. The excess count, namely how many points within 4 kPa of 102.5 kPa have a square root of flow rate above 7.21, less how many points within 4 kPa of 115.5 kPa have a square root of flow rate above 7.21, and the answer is -3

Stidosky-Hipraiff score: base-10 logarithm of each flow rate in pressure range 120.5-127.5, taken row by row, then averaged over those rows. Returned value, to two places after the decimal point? 1.84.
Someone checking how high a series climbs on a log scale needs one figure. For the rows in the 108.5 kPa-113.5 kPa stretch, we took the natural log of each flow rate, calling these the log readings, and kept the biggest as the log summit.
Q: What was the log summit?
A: 3.83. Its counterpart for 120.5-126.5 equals 4.32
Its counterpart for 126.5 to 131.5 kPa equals 4.37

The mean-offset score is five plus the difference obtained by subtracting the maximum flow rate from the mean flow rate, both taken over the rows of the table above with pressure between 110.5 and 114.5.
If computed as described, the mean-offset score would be 3.1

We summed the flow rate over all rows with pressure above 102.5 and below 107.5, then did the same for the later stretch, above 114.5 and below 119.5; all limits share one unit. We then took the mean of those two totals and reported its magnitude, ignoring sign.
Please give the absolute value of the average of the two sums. 251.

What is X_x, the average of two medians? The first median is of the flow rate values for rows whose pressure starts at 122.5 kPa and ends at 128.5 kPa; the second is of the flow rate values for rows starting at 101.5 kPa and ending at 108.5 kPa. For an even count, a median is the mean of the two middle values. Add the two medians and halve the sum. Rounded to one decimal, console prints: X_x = 58.0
